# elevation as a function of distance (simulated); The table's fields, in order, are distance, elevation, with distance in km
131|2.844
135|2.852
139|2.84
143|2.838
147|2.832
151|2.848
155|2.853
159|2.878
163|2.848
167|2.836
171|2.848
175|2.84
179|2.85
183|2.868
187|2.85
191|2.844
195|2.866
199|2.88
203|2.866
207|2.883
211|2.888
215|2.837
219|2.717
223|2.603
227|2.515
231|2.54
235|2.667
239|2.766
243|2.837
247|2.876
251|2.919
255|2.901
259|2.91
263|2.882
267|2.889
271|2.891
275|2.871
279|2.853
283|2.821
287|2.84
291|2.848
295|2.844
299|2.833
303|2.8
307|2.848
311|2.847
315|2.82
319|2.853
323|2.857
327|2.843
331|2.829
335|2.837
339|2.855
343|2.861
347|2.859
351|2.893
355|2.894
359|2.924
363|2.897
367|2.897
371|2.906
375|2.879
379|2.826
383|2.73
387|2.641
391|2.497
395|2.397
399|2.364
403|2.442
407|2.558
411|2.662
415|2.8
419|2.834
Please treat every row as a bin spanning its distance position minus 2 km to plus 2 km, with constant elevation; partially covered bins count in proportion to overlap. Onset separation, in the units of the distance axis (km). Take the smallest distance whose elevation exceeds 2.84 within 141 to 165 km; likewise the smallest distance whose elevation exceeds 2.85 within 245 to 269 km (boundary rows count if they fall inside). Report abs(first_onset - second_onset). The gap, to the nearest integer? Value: 96 km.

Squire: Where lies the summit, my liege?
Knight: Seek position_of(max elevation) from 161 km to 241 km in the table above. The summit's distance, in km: 211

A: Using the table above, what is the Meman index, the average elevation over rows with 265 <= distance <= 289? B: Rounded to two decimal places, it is 2.86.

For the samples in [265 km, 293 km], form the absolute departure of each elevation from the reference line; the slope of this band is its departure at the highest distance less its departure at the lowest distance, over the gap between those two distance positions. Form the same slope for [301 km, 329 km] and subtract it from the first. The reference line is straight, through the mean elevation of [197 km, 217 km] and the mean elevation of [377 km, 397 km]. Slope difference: -0.0035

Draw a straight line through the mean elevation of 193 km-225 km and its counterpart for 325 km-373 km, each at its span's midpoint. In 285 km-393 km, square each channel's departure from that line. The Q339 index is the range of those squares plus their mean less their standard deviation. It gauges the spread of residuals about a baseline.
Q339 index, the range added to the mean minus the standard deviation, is 0.13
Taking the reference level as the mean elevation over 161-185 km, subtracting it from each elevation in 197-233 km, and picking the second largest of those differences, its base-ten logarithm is -1.5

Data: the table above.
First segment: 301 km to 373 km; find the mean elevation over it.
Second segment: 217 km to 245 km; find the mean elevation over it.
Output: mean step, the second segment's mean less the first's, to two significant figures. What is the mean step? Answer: -0.20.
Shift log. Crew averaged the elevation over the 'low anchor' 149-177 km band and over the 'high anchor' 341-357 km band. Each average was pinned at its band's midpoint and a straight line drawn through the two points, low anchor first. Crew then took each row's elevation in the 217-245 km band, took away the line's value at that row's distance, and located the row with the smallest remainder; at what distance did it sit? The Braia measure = 227 km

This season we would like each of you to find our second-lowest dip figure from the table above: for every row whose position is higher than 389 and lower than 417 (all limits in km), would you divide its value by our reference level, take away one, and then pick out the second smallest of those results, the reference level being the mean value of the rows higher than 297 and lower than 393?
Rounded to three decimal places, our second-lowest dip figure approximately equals -0.153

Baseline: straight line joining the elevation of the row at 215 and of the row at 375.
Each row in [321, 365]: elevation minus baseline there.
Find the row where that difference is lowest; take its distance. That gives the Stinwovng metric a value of 331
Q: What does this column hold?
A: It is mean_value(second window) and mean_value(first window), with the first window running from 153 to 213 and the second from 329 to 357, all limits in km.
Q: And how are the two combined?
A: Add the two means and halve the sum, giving 2.861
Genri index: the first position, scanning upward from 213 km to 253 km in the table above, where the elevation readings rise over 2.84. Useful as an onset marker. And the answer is 247 km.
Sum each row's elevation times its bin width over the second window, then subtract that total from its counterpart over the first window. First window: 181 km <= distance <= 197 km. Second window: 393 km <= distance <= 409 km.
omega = 7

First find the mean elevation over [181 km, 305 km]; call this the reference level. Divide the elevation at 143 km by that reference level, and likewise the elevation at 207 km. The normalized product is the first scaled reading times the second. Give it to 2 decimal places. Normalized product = 1.03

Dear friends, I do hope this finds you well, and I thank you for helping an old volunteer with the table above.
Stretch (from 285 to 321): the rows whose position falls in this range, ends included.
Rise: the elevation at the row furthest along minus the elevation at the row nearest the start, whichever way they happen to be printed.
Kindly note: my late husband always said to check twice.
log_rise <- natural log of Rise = -4.3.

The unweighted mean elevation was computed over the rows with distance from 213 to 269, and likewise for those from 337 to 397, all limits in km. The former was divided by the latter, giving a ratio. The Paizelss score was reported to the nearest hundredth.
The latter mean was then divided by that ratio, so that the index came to 2.82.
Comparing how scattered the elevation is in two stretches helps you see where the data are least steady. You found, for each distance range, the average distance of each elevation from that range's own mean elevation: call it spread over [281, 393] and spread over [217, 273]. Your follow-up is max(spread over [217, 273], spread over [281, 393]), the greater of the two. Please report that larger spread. 0.12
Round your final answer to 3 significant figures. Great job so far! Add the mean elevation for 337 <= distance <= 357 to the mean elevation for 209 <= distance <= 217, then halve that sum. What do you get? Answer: 2.87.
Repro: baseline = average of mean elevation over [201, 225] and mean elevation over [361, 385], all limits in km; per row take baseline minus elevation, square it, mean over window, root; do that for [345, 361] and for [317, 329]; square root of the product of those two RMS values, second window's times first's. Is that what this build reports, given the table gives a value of 0.041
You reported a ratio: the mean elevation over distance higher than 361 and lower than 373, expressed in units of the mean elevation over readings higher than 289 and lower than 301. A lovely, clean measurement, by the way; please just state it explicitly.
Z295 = 1.02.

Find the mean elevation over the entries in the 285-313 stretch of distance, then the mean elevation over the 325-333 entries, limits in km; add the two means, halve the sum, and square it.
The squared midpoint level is 8.0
